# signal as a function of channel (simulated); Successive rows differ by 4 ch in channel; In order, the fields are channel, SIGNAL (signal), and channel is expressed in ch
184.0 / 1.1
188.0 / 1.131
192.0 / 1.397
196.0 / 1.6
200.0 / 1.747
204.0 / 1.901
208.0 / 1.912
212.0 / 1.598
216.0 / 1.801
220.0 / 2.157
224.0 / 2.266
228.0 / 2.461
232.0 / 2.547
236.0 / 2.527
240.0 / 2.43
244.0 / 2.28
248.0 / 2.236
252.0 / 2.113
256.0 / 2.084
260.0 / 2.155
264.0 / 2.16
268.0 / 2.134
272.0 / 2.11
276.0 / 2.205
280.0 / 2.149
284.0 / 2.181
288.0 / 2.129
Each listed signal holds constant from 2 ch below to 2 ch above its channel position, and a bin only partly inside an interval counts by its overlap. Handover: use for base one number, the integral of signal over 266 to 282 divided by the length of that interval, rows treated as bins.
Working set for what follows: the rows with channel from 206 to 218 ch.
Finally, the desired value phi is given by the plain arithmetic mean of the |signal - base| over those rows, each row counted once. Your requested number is 0.38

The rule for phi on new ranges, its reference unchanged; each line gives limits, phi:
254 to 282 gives 0.03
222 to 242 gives 0.30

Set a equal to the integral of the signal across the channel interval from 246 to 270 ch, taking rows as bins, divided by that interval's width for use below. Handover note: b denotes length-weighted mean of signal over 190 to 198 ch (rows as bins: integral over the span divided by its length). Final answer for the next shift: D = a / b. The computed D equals 1.43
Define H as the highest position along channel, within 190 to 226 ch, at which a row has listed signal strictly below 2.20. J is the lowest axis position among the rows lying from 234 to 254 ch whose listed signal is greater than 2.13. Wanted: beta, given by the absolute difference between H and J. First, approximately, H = 220.0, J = 236.0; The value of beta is 16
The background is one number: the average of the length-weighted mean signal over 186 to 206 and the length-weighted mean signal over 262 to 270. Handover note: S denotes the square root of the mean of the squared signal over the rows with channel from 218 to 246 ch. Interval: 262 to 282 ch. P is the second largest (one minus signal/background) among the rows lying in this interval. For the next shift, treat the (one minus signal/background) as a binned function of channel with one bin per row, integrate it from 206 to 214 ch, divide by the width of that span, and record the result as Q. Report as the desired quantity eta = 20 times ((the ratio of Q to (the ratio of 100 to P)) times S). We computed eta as -0.004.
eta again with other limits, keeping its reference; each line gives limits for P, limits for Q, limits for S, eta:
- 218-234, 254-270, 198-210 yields 0.013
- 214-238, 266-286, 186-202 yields 0.008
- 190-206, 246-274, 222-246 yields -0.010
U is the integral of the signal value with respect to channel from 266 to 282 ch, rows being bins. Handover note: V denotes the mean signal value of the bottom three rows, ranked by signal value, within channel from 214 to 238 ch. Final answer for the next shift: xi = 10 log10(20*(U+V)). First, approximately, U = 34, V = 2.1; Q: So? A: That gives 29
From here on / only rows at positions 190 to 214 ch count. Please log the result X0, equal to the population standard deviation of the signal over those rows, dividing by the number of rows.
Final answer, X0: 0.18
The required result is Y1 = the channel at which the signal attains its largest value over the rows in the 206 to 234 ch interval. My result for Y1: 232.0 ch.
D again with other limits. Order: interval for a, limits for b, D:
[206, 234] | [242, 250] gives 0.93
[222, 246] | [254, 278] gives 1.13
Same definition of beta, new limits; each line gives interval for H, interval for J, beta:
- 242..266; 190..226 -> 44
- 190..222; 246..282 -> 28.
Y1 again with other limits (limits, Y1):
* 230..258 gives 232.0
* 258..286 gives 276.0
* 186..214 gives 208.0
